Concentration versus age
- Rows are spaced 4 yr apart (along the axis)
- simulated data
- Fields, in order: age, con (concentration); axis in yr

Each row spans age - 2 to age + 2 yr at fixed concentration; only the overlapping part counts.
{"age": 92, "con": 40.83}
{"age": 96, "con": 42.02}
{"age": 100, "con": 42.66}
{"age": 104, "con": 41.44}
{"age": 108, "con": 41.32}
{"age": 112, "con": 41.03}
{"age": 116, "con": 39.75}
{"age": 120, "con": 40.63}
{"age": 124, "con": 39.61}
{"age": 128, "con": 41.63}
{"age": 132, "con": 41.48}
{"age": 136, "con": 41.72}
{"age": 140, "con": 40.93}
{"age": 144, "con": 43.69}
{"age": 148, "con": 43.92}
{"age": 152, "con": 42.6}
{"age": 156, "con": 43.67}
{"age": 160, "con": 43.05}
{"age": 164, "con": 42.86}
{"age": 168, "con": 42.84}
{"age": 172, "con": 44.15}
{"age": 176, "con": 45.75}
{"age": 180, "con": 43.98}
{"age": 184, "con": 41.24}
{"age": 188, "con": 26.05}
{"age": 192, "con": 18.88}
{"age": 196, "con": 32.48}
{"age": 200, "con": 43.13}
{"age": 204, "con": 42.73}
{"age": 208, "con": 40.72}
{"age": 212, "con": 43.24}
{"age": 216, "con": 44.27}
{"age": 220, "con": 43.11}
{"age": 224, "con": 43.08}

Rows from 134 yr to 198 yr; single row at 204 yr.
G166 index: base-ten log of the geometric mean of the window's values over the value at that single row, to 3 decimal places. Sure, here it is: -0.040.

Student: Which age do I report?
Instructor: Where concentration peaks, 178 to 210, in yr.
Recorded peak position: 180 yr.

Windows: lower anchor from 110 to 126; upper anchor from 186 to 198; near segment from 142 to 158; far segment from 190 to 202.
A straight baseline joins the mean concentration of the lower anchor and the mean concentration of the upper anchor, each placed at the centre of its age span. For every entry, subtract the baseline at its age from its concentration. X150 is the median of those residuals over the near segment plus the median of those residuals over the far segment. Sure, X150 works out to 17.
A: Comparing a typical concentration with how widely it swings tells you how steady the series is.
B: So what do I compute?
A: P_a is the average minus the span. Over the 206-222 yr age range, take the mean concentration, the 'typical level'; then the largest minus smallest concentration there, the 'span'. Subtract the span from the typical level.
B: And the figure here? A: 39.3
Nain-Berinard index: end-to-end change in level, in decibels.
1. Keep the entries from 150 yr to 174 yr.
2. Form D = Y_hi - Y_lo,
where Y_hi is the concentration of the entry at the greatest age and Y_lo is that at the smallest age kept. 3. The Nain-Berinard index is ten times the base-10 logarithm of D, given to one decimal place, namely 1.9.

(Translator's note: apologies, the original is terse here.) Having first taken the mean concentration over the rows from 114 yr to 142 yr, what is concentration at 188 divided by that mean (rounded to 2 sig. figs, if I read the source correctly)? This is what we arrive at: 0.64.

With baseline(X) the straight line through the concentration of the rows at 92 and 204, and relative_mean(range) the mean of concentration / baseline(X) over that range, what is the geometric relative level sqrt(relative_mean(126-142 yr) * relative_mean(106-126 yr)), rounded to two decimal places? 0.99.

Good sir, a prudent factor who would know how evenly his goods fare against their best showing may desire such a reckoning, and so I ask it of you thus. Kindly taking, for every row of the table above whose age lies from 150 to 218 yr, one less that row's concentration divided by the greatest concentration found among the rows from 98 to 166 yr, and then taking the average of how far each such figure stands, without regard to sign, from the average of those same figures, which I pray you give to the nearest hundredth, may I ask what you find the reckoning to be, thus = 0.11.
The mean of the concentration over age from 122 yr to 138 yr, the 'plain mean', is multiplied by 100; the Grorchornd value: 4111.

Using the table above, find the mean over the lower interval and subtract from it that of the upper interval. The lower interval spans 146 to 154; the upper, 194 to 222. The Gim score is 1.9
